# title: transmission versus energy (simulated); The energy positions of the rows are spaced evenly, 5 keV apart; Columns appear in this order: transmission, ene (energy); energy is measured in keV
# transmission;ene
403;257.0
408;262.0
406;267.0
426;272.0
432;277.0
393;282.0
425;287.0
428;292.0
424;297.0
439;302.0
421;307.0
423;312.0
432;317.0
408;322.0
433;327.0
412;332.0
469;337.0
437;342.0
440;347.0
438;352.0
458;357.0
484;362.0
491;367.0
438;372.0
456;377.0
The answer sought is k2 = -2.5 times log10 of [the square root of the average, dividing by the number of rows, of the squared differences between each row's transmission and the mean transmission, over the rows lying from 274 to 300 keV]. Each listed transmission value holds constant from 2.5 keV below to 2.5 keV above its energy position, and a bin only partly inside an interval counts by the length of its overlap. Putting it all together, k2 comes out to -2.86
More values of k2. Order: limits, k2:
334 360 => -2.77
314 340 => -3.34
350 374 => -3.37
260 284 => -2.88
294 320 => -2.07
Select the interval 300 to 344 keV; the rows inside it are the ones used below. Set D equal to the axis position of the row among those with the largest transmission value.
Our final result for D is 337.0 keV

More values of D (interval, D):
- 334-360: 337.0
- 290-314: 302.0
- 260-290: 277.0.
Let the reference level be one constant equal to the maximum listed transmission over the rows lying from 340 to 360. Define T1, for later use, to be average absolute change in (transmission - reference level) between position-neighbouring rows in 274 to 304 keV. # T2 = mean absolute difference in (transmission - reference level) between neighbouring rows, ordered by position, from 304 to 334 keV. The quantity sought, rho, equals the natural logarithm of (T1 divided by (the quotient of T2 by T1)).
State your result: 3.1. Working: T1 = 19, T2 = 16.2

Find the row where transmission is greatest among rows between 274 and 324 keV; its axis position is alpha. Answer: 302.0 keV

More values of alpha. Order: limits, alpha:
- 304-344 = 337.0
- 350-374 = 367.0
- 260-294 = 277.0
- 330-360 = 337.0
